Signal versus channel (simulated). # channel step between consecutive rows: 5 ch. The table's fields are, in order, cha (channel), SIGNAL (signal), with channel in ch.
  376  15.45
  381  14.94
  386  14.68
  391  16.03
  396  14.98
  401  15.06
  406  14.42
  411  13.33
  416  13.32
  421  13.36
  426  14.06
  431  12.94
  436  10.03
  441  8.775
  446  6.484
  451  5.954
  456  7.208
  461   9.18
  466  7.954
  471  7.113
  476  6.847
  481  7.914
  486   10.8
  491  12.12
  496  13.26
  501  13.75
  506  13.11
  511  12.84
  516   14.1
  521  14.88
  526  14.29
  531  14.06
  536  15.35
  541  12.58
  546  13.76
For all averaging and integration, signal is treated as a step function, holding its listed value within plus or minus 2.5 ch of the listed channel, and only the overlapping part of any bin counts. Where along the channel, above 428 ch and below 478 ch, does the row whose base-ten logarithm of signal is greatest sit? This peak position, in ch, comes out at 431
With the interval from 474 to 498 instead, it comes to 496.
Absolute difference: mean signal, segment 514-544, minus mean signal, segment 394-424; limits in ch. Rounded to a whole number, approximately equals 0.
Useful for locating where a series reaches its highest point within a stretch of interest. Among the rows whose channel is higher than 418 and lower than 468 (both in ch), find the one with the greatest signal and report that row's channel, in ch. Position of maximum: 426 ch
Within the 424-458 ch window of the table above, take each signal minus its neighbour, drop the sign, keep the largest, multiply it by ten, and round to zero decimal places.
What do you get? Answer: 29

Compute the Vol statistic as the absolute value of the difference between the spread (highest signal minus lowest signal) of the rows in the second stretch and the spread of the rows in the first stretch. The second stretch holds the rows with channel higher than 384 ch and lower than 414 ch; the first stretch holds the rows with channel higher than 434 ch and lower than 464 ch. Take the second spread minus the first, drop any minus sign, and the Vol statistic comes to 1.4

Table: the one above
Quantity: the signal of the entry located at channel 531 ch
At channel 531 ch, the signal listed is 14.06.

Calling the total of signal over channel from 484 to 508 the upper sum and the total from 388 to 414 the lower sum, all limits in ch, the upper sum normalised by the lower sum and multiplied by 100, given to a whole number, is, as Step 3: 85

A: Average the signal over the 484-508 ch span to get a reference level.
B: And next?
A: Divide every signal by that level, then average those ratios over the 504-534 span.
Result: 1.10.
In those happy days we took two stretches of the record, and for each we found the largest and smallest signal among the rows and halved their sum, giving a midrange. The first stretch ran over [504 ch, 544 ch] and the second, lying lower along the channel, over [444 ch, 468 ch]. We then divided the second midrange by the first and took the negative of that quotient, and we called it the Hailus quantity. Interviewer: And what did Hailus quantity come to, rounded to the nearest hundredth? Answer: -0.54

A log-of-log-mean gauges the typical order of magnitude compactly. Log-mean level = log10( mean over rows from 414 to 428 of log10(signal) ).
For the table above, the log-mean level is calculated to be 0.05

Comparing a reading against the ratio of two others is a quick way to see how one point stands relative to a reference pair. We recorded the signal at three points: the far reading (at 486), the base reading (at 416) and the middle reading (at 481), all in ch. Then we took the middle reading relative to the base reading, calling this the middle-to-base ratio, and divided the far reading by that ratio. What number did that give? 18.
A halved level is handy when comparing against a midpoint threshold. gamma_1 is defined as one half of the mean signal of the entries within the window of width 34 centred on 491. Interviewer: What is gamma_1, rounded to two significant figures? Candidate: 5.6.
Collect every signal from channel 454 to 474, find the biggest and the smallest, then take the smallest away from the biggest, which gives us 2.1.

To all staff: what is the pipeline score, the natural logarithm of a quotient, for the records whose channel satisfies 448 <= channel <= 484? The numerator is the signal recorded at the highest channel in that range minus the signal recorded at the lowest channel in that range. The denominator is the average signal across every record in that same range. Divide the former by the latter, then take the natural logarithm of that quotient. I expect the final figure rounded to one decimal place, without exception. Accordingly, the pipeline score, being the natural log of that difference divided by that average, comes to -1.3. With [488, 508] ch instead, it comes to -2.6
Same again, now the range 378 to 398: -5.9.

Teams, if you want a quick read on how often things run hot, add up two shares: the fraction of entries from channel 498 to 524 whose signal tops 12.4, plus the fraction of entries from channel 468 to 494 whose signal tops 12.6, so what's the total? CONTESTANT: 1.0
